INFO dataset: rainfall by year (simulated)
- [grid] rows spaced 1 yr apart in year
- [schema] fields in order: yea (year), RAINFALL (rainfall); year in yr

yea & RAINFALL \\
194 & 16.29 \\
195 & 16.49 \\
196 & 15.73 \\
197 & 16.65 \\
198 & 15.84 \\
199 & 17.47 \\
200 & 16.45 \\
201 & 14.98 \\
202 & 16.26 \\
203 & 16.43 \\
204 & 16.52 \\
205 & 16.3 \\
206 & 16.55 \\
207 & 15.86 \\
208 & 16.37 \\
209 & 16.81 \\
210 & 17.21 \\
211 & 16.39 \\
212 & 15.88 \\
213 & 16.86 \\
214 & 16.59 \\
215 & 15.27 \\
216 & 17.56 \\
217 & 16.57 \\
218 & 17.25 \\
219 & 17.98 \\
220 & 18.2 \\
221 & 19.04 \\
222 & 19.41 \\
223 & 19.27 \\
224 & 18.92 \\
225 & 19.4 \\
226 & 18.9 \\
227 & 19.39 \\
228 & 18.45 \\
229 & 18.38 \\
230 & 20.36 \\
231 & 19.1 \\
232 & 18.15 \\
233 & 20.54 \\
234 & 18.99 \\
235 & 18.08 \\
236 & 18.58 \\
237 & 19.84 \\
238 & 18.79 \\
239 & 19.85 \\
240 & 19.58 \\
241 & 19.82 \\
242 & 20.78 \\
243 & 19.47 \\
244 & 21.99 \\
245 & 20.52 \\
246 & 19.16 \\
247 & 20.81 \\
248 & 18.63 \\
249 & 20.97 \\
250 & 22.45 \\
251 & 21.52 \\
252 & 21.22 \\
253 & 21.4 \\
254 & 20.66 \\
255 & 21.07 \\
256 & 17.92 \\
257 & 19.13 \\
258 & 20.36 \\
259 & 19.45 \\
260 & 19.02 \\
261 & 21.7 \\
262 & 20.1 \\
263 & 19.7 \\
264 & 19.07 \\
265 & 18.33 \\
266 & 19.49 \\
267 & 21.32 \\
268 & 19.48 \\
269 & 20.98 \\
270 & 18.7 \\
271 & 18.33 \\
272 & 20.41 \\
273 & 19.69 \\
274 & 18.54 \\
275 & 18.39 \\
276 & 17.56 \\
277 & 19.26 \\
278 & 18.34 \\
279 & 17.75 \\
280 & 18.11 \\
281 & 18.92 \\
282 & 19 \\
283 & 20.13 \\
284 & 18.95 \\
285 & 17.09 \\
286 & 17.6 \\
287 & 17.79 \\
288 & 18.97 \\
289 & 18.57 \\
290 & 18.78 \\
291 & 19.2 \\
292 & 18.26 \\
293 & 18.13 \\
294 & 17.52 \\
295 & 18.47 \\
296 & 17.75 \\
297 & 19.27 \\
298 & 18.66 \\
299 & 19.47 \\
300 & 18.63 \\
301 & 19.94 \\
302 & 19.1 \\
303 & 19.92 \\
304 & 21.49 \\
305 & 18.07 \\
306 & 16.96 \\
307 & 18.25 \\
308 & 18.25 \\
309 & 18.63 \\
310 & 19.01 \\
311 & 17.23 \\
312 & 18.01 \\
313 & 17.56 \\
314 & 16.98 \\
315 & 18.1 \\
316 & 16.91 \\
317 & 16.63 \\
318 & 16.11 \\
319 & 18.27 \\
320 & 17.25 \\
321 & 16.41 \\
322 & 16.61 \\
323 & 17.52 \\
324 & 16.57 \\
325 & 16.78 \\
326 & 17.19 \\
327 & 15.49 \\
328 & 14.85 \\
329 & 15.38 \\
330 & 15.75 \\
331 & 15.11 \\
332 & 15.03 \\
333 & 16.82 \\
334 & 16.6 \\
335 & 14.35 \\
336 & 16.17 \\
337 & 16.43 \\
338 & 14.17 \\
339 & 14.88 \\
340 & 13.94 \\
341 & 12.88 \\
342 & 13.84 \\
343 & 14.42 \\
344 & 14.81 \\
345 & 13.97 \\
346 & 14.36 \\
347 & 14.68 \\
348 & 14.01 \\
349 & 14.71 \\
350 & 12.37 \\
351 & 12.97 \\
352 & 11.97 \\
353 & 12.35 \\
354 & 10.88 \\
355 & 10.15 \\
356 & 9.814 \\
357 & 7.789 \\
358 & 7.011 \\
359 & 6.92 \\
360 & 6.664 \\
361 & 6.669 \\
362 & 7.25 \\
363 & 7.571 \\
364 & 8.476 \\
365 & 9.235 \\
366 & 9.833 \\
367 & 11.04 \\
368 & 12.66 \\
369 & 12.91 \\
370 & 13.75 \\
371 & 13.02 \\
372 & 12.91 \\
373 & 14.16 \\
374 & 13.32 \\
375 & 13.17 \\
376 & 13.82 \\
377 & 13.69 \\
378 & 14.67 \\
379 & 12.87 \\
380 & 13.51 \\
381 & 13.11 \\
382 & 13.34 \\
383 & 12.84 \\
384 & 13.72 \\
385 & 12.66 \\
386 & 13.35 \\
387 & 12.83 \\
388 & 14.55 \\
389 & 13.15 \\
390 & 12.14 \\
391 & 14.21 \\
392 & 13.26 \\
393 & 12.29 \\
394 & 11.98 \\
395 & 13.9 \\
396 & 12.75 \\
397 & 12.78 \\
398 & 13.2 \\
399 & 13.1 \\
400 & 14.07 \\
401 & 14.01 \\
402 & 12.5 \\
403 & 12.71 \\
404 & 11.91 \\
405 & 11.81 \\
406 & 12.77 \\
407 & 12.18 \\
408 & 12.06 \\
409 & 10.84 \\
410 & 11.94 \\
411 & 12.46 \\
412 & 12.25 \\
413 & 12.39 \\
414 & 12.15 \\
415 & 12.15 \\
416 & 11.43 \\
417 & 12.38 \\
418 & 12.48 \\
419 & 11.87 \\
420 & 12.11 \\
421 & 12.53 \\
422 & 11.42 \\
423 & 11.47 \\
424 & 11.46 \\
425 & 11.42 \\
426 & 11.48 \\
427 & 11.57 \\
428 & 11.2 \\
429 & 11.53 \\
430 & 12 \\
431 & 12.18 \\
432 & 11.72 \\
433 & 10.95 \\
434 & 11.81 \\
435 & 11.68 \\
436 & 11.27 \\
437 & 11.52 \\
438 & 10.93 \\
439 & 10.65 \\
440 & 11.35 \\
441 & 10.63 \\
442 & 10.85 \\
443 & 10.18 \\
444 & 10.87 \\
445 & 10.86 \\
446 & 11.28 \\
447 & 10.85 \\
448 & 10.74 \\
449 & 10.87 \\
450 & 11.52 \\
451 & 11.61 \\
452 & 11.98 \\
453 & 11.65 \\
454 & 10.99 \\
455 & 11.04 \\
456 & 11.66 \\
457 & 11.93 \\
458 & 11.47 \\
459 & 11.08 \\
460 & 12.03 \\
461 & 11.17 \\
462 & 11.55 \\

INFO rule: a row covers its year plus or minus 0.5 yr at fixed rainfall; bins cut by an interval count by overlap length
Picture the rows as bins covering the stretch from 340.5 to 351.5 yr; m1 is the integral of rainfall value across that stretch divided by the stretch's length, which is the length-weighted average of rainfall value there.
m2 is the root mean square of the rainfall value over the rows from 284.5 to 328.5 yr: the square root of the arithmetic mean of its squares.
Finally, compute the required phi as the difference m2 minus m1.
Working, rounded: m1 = 13.9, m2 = 18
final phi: 4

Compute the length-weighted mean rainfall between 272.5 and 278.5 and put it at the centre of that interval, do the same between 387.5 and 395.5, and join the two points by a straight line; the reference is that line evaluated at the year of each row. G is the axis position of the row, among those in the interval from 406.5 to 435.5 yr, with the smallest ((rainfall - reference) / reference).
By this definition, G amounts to 409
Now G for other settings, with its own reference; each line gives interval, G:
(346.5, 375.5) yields 360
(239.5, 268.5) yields 256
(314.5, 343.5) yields 341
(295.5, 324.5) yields 318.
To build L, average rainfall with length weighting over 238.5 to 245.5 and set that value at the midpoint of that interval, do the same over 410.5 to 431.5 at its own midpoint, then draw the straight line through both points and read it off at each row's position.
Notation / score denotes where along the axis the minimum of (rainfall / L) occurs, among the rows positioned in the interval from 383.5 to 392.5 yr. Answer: 390 yr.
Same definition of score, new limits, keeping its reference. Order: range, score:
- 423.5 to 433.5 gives 433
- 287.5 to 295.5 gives 294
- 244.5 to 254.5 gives 248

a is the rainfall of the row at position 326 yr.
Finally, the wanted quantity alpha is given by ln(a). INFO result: 2.84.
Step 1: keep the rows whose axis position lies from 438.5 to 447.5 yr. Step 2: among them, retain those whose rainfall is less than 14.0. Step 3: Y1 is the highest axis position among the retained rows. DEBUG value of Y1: 447 yr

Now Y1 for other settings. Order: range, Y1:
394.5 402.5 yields 402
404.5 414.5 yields 414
